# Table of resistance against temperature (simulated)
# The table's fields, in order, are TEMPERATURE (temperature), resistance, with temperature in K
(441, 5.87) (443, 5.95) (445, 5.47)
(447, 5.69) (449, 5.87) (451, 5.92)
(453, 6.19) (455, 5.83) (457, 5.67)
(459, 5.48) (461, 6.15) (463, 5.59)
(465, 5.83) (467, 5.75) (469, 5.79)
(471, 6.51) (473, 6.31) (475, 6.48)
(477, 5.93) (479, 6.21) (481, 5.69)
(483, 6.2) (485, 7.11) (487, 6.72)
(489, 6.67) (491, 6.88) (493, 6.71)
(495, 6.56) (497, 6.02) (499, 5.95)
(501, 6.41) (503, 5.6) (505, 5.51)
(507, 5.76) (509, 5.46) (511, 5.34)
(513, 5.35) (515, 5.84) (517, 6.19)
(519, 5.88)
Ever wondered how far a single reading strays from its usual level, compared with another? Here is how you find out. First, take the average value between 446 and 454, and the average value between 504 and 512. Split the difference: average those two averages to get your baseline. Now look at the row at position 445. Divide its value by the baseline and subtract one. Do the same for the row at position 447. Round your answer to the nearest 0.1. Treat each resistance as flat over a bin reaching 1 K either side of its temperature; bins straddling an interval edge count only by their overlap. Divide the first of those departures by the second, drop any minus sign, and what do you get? 9.0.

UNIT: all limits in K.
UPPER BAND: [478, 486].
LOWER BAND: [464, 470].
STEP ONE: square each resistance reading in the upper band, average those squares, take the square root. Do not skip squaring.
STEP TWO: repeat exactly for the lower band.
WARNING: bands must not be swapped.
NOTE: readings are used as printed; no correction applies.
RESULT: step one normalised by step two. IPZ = 1.09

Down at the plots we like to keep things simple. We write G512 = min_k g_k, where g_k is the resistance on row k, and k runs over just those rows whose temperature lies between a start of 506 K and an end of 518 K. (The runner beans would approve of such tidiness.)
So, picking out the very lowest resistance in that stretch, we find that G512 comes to 5.34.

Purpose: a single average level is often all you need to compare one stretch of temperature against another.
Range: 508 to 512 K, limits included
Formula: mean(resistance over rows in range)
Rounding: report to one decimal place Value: 5.4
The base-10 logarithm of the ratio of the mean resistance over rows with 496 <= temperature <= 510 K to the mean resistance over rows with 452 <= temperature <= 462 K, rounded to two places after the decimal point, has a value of 0.00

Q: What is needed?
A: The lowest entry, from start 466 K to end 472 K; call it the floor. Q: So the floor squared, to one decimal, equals 33.1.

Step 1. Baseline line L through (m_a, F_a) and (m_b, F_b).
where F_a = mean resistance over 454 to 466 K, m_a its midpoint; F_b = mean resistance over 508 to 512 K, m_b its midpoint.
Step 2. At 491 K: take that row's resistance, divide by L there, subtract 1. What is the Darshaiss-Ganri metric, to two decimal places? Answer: 0.24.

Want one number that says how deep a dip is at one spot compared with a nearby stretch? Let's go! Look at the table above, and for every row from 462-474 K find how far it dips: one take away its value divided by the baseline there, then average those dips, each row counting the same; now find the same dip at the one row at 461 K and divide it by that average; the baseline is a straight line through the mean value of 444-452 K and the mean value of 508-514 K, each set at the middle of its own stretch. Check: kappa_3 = 1.42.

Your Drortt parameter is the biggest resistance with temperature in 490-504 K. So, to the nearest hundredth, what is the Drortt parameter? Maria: 6.88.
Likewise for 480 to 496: 7.11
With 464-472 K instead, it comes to 6.51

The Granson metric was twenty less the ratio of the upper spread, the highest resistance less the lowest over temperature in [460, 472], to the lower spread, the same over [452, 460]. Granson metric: 18.7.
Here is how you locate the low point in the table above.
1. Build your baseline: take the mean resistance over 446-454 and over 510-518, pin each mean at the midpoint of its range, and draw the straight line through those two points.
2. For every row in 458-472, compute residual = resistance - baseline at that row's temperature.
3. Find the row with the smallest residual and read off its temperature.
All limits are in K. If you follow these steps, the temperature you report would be 459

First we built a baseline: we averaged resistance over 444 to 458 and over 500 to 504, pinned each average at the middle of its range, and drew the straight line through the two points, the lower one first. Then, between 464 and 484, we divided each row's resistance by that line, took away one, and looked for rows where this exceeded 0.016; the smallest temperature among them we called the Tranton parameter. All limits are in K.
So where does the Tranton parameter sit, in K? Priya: 471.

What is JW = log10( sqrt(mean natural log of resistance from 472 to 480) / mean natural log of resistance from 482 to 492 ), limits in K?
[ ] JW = -0.15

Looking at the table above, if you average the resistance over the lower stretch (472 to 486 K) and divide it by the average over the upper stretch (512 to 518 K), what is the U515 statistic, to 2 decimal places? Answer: 1.08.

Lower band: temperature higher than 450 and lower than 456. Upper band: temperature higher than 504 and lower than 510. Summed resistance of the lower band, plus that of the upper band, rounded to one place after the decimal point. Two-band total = 34.7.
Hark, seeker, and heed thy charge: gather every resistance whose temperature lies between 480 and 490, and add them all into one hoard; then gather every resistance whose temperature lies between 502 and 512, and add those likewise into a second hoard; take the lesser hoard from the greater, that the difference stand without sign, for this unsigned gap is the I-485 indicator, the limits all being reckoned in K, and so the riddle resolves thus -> 4.7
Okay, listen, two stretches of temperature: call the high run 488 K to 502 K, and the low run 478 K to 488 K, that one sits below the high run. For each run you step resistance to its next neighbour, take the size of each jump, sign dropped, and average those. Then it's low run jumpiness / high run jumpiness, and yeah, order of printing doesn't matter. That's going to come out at 2.2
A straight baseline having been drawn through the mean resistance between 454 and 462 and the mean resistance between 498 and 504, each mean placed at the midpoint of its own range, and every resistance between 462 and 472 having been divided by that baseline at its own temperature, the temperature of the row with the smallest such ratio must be 463 K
